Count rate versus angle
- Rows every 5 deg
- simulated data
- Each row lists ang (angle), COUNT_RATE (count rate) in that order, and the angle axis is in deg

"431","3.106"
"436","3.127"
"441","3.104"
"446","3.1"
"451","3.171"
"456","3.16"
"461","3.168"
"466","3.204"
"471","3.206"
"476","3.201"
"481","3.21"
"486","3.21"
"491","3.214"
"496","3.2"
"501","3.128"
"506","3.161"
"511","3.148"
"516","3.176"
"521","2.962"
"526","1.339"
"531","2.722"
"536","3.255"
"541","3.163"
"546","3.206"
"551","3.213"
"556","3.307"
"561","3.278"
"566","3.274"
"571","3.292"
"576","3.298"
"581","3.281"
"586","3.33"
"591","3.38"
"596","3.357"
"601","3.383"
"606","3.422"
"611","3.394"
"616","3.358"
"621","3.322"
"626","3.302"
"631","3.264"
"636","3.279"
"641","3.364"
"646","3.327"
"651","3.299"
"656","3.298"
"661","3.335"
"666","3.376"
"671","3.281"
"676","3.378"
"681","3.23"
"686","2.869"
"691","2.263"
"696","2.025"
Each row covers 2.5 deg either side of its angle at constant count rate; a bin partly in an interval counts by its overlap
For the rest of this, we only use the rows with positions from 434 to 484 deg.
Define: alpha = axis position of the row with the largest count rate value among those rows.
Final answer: 481 deg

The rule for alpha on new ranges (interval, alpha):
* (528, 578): 556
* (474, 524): 491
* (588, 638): 606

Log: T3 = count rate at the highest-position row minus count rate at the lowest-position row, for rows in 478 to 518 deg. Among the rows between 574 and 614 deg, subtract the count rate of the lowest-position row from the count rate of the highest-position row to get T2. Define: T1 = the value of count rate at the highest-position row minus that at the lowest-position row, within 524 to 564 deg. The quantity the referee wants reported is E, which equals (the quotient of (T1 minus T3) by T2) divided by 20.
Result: 1.03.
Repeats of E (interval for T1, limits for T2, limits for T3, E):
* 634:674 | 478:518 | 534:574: 0.05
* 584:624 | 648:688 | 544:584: 0.01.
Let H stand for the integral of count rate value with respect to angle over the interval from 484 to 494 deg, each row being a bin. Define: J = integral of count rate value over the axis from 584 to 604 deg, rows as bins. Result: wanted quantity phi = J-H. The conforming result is 35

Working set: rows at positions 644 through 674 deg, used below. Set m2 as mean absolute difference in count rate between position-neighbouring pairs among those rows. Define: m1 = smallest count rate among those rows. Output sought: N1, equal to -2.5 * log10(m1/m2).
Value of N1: -4.8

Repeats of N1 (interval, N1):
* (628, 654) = -4.7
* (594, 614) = -5.1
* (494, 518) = -4.8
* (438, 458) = -5.1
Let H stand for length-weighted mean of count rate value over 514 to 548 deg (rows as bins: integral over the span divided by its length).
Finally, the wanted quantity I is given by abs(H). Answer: 2.82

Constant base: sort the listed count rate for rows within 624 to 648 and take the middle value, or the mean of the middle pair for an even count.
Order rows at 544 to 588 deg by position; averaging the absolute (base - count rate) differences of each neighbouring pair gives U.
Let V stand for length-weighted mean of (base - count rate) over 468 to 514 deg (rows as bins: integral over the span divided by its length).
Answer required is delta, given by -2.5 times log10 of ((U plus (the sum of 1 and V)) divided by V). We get -2.49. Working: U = 0.028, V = 0.12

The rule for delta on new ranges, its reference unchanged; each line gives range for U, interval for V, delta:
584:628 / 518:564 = -1.47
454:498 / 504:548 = -1.36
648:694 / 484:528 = -1.63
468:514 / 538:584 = -3.45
